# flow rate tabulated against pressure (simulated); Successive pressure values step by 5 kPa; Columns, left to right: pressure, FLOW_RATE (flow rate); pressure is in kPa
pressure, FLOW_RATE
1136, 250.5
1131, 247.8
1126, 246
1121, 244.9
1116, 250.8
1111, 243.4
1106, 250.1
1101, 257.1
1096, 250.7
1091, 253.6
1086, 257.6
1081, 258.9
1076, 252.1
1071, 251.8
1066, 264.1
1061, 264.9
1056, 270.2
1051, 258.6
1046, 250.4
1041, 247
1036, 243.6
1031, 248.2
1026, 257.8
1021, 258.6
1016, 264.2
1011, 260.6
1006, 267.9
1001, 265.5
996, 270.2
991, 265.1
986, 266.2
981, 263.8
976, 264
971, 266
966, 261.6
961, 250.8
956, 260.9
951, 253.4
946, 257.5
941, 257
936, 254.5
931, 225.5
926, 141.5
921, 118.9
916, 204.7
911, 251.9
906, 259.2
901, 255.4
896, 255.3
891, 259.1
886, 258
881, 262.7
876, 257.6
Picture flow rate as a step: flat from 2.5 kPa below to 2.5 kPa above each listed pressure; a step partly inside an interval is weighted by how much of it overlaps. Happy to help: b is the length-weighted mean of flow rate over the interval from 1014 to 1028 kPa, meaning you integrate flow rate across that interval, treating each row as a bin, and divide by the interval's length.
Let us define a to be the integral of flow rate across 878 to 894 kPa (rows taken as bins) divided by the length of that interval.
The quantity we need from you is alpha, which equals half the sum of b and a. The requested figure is 260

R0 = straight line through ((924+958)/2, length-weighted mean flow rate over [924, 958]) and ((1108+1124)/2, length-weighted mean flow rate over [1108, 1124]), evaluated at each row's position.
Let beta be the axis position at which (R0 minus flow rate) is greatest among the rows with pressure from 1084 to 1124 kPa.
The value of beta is 1111 kPa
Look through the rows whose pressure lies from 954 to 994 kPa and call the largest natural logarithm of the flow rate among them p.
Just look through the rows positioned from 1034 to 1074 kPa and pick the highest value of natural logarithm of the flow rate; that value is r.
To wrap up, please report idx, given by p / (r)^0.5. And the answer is 2.36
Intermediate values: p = 5.584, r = 5.60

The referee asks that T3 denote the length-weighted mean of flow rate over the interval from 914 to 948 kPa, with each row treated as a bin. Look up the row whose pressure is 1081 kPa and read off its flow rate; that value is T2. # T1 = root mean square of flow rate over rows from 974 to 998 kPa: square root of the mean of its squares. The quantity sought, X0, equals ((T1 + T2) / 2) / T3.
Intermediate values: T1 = 266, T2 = 258.9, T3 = 208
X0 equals 1.26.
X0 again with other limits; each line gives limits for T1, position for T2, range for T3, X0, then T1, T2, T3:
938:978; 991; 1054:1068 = 0.98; 259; 265.1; 266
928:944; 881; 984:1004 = 0.95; 246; 262.7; 267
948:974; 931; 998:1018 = 0.91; 259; 225.5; 265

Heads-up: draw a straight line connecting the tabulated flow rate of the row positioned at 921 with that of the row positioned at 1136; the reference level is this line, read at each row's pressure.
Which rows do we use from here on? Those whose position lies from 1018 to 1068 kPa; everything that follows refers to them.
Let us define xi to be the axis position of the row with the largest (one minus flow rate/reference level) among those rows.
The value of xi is 1066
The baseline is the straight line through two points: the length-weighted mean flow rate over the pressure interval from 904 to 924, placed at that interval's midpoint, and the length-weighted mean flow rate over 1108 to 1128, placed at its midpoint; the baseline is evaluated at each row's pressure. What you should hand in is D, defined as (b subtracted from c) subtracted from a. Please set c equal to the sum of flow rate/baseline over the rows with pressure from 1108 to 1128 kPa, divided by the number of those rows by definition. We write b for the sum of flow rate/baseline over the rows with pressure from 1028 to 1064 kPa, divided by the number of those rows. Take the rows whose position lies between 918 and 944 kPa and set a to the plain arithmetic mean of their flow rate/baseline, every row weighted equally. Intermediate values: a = 0.95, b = 1.10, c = 1.00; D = 1.05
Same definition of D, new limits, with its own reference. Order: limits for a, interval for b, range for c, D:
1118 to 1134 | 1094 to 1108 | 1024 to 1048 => 0.95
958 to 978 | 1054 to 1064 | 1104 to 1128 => 1.34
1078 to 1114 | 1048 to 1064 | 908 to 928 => 1.31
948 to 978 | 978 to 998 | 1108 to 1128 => 1.41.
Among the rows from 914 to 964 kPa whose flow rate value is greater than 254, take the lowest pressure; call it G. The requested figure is 936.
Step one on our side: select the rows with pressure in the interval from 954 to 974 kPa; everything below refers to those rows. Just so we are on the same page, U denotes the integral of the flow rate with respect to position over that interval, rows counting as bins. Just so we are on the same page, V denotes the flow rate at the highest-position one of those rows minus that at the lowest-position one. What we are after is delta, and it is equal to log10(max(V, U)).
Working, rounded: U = 5198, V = 5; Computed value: 3.72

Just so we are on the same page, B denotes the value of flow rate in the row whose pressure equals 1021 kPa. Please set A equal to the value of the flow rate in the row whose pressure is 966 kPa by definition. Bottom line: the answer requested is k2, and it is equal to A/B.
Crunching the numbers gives 1.01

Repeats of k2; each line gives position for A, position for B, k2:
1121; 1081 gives 0.95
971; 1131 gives 1.07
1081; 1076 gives 1.03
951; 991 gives 0.96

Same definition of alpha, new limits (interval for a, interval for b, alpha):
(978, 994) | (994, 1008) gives 266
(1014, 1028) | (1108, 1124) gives 253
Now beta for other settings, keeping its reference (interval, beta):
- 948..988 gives 961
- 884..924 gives 921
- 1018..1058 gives 1036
